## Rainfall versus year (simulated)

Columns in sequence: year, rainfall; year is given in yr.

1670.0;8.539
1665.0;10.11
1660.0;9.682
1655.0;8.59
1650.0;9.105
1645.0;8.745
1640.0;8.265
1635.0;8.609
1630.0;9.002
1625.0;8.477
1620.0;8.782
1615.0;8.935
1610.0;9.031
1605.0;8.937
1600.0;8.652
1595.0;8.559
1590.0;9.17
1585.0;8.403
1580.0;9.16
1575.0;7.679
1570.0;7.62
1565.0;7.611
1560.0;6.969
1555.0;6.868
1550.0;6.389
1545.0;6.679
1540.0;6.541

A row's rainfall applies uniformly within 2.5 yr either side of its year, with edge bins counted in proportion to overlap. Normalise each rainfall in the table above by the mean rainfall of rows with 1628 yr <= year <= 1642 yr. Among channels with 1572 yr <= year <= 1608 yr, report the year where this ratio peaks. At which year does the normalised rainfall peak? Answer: 1590.0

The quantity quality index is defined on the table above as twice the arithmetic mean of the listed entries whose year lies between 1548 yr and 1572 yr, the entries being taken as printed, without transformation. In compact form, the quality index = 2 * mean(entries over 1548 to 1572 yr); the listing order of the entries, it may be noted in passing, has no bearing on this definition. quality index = 14.2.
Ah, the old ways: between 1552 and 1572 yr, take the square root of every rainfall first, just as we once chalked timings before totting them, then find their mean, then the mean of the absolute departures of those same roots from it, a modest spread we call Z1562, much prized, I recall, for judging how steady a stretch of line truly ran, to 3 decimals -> 0.065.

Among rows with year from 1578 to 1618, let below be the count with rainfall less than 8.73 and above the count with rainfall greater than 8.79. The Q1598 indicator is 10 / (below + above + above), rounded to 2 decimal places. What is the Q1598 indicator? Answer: 0.77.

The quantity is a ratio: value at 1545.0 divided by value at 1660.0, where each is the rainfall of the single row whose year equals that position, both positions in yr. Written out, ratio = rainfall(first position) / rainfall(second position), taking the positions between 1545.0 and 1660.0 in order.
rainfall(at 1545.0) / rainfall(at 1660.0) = 0.69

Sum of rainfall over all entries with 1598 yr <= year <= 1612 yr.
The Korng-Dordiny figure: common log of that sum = 1.43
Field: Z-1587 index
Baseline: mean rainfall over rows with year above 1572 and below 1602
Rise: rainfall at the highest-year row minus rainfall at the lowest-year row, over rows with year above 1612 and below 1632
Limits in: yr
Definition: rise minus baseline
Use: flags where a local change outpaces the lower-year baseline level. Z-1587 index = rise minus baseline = -8.5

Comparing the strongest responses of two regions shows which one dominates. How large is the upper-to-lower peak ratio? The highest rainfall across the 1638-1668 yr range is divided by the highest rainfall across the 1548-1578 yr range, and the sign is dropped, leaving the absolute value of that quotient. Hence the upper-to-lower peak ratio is 1.32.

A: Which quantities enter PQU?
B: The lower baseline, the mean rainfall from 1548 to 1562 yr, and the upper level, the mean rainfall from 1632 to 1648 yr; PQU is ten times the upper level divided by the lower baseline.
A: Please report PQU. 12.7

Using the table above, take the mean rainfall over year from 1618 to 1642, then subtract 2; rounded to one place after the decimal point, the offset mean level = 6.6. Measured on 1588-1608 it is 6.8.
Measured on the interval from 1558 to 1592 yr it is 6.1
